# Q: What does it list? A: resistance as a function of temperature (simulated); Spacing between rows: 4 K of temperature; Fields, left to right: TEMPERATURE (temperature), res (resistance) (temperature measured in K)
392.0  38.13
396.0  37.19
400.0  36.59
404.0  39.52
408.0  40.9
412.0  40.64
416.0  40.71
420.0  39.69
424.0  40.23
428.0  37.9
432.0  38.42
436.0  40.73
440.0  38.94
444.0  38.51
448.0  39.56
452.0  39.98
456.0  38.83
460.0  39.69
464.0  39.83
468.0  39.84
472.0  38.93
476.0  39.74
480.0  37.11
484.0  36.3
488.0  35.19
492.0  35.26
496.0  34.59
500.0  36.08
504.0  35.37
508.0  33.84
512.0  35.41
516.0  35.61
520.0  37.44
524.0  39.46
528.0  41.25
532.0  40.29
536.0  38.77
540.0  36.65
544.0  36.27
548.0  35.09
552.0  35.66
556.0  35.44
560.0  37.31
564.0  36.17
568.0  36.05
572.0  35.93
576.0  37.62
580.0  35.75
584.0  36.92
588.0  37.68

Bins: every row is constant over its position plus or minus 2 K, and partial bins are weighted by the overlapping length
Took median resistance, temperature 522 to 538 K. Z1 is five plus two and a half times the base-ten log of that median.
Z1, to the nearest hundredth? 9.00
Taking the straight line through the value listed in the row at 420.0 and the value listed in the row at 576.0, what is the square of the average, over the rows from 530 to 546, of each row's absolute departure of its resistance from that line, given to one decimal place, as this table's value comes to 2.2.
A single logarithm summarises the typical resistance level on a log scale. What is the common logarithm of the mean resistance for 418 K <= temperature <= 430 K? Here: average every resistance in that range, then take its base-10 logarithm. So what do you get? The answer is 1.59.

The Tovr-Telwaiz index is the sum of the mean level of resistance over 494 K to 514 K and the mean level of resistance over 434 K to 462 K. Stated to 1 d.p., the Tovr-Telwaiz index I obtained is 74.5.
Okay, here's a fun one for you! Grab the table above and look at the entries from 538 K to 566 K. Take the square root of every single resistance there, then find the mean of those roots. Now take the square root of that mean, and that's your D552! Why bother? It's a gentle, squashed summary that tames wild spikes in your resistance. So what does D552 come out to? 2.45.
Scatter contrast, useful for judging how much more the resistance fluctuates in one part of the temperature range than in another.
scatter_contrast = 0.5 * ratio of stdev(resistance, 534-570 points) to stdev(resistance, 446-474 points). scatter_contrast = 1.2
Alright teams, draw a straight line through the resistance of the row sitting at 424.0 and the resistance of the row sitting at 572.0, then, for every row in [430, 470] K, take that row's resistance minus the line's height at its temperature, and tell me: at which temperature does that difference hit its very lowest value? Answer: 432.0 K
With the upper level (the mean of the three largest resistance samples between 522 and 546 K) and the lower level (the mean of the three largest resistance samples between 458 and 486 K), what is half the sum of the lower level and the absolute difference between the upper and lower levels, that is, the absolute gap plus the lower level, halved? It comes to 20.2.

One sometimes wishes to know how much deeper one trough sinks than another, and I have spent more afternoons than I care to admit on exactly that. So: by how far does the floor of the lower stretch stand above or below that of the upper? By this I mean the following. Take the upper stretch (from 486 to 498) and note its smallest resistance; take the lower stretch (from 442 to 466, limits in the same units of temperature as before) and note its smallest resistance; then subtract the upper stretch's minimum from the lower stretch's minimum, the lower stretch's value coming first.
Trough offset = 4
